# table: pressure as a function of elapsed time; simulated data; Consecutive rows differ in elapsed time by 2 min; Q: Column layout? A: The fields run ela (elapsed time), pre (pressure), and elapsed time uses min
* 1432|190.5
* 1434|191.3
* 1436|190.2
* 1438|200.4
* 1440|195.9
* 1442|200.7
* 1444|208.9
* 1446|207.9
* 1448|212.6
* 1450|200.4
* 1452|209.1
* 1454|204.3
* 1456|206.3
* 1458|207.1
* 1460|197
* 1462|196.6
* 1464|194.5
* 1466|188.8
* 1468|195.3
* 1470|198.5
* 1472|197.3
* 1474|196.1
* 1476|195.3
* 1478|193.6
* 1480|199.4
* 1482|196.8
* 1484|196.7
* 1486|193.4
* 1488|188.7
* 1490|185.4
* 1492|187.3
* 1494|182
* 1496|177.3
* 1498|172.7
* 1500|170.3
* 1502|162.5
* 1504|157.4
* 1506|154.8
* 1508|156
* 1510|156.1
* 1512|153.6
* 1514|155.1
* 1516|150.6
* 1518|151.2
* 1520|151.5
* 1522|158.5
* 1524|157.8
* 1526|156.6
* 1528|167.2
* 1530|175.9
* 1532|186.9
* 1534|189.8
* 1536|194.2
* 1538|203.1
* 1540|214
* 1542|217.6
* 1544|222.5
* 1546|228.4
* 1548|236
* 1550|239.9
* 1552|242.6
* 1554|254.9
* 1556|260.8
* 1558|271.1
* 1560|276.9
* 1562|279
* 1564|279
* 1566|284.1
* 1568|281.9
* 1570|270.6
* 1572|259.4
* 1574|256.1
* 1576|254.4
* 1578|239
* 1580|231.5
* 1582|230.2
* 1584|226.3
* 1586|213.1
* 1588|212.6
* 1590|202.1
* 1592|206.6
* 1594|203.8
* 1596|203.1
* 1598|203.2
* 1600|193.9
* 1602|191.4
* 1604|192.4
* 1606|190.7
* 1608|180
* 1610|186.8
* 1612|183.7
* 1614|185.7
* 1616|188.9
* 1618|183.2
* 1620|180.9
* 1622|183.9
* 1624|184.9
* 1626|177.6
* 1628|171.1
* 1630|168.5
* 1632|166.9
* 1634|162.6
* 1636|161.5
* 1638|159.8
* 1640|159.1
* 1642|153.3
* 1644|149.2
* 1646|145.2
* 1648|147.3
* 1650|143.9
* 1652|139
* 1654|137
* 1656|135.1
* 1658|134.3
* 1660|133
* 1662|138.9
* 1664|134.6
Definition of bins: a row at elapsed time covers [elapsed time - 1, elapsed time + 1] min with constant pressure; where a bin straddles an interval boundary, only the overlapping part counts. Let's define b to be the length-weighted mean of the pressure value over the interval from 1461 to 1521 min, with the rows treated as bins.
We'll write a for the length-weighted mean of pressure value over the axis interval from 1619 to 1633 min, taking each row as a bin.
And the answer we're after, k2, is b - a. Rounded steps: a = 176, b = 178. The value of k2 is 2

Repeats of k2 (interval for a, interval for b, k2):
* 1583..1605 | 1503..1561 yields -10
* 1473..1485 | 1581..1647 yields -11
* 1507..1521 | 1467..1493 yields 41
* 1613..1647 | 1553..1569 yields 104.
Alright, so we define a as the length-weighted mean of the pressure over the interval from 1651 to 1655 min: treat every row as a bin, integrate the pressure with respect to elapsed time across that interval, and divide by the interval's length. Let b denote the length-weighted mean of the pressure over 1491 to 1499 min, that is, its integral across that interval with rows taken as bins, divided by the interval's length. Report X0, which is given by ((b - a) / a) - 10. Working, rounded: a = 138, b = 180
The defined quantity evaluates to -9.7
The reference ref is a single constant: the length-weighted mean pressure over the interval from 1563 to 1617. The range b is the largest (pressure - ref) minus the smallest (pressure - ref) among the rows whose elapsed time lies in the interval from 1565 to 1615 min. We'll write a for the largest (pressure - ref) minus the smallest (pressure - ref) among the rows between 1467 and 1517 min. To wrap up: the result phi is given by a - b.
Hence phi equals -55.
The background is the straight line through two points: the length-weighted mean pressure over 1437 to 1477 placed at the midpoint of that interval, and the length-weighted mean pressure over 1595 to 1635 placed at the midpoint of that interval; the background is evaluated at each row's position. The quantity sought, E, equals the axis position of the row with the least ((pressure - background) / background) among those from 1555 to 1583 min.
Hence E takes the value 1582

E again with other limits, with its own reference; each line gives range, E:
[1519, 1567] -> 1520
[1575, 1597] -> 1590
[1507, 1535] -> 1516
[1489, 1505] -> 1504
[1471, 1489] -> 1488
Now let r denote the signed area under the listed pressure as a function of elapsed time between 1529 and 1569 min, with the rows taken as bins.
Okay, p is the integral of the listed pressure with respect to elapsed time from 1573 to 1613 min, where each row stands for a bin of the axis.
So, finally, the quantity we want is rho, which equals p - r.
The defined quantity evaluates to -1075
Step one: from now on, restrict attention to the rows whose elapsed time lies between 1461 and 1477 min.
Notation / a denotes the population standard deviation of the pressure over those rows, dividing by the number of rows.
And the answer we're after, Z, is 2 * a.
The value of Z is 5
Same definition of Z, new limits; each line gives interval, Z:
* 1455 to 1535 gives 37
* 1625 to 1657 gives 25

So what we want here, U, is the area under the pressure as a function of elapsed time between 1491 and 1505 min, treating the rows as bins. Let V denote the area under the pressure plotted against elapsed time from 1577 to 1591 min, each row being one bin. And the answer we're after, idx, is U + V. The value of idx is 5529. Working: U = 2419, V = 3110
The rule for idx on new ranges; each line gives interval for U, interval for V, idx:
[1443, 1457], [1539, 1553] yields 6101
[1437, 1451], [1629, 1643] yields 5117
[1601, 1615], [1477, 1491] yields 5329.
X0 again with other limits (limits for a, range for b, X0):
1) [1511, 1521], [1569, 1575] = -9.3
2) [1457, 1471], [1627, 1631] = -10.1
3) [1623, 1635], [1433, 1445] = -9.8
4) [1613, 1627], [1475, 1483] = -9.9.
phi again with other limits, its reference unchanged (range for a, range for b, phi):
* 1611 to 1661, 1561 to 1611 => -48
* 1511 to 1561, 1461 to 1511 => 82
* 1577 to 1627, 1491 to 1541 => -2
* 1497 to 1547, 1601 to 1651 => 29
